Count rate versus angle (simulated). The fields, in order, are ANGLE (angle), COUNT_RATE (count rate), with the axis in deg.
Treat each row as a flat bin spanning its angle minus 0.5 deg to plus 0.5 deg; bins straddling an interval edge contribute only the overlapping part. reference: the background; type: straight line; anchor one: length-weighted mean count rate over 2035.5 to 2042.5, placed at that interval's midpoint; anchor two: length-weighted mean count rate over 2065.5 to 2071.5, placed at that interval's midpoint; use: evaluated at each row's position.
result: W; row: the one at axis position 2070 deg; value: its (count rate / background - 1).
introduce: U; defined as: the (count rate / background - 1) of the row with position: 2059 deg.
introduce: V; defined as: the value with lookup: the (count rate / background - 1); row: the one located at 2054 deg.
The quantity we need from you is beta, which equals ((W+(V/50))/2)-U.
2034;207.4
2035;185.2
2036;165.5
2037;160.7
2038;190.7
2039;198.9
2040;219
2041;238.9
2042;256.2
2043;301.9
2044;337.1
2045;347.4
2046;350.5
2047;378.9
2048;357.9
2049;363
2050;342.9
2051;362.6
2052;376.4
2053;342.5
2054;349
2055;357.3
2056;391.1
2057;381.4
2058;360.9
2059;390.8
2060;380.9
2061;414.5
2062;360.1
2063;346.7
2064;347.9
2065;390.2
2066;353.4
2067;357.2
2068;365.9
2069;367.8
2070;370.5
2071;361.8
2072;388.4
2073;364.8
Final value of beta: -0.25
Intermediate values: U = 0.25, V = 0.23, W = 0.00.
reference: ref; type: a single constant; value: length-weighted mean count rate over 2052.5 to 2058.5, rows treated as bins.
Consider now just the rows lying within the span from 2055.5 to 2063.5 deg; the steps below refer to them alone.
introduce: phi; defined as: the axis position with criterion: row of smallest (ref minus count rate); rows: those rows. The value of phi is 2061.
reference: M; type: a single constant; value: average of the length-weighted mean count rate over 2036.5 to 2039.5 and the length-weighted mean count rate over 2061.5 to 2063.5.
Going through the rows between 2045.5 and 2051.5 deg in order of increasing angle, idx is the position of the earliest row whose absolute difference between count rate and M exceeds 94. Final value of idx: 2047 deg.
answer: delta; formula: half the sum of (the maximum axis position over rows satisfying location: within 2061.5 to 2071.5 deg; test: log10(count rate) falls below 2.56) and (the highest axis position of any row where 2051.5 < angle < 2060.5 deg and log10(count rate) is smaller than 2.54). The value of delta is 2062.0 deg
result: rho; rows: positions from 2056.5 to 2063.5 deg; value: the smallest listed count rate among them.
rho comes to 346.7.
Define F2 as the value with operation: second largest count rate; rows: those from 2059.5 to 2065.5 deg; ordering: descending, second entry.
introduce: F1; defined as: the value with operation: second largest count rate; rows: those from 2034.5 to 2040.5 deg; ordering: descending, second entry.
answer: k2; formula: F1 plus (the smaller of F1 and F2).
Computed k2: 398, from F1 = 198.9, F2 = 390.2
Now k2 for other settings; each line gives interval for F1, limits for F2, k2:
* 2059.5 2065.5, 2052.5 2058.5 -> 772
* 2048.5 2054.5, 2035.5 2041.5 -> 582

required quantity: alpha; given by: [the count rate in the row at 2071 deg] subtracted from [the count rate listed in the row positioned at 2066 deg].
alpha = -8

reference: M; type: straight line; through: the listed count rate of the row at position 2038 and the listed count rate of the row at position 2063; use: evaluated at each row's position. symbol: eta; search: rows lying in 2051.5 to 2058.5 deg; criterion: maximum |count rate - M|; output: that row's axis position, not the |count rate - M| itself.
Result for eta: 2052 deg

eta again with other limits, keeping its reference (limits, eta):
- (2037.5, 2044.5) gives 2044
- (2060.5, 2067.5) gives 2061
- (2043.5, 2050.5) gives 2047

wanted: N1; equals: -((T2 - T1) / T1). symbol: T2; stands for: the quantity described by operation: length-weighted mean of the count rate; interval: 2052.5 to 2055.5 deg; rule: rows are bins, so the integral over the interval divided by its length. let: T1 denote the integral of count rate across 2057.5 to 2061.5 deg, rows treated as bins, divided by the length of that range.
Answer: 0.10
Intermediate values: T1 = 387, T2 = 350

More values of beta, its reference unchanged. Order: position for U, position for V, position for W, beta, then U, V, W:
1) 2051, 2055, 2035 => -0.34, 0.35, 0.23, 0.01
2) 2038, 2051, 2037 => -0.04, -0.04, 0.35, -0.17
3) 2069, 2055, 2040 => 0.02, 0.01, 0.23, 0.04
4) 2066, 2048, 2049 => 0.20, 0.01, 0.42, 0.41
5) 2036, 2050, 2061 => 0.27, -0.12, 0.30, 0.29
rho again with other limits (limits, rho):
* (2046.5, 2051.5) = 342.9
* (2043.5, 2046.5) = 337.1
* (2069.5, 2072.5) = 361.8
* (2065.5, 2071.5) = 353.4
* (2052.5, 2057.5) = 342.5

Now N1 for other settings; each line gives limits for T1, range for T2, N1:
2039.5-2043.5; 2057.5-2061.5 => -0.52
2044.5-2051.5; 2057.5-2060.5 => -0.06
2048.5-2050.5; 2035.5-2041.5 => 0.45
